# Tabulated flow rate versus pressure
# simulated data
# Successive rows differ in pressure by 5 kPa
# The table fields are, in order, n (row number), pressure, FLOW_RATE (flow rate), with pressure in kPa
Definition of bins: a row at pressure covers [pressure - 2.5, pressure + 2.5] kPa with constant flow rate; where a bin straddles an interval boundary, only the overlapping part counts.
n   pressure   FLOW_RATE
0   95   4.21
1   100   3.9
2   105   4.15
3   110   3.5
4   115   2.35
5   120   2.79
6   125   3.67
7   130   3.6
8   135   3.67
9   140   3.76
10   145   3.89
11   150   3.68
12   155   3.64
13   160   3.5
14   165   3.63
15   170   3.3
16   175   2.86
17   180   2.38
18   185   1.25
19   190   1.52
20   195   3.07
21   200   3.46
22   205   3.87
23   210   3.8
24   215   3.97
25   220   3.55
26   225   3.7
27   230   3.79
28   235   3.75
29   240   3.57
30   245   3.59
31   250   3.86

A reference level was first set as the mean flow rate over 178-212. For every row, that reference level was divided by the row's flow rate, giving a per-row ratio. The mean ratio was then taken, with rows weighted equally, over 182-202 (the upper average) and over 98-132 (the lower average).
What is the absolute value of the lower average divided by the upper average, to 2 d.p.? 0.58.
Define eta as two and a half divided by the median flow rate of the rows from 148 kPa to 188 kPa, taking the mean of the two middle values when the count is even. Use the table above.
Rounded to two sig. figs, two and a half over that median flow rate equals 0.74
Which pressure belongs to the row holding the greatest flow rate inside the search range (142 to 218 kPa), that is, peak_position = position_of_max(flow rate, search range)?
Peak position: 215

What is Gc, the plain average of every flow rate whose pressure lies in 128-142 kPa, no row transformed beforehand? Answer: 3.68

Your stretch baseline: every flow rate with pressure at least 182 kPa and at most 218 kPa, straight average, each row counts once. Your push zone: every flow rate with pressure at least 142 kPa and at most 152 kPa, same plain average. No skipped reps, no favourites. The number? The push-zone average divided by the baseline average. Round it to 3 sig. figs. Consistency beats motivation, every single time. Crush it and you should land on 1.27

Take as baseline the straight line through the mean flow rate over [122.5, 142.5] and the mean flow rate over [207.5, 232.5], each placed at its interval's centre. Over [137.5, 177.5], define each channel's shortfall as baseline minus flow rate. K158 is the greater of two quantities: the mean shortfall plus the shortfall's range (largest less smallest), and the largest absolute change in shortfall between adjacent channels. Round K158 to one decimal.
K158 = 1.2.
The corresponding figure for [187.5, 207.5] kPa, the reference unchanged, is 3.1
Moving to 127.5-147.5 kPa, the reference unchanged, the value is 0.2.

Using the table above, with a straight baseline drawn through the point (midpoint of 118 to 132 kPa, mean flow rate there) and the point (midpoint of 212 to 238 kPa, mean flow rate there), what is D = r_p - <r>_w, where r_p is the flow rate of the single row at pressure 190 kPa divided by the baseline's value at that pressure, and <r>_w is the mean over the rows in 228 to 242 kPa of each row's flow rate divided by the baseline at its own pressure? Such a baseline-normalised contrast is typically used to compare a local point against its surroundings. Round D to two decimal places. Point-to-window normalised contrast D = -0.56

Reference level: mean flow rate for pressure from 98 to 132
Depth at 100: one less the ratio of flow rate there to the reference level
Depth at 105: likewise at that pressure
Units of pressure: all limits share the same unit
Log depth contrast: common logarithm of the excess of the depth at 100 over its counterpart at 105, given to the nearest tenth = -1.1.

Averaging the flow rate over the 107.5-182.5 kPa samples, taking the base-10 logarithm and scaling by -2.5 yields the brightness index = -1.31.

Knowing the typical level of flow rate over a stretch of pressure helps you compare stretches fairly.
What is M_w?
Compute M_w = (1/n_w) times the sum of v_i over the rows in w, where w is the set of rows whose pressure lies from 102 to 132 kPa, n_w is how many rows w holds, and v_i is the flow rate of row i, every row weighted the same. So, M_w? 3.3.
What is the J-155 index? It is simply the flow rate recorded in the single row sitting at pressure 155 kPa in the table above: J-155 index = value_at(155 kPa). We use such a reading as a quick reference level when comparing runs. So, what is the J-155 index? 3.64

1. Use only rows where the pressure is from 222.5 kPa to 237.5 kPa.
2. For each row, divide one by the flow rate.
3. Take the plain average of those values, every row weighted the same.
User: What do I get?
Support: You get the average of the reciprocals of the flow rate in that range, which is 0.267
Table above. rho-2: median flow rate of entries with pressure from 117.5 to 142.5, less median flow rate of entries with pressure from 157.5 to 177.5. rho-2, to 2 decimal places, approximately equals 0.27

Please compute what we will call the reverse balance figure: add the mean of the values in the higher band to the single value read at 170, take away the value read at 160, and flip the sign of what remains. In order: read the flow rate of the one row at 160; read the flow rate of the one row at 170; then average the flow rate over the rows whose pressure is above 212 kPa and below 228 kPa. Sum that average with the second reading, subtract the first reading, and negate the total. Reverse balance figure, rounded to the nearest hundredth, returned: -3.54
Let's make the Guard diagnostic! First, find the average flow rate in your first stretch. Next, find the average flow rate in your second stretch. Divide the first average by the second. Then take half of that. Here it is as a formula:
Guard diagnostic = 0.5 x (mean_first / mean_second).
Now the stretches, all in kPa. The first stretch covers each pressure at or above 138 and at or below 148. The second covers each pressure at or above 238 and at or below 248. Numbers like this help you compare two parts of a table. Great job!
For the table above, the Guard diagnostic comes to 0.53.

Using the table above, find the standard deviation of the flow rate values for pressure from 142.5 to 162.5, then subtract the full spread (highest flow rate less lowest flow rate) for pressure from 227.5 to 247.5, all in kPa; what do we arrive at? -0.1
